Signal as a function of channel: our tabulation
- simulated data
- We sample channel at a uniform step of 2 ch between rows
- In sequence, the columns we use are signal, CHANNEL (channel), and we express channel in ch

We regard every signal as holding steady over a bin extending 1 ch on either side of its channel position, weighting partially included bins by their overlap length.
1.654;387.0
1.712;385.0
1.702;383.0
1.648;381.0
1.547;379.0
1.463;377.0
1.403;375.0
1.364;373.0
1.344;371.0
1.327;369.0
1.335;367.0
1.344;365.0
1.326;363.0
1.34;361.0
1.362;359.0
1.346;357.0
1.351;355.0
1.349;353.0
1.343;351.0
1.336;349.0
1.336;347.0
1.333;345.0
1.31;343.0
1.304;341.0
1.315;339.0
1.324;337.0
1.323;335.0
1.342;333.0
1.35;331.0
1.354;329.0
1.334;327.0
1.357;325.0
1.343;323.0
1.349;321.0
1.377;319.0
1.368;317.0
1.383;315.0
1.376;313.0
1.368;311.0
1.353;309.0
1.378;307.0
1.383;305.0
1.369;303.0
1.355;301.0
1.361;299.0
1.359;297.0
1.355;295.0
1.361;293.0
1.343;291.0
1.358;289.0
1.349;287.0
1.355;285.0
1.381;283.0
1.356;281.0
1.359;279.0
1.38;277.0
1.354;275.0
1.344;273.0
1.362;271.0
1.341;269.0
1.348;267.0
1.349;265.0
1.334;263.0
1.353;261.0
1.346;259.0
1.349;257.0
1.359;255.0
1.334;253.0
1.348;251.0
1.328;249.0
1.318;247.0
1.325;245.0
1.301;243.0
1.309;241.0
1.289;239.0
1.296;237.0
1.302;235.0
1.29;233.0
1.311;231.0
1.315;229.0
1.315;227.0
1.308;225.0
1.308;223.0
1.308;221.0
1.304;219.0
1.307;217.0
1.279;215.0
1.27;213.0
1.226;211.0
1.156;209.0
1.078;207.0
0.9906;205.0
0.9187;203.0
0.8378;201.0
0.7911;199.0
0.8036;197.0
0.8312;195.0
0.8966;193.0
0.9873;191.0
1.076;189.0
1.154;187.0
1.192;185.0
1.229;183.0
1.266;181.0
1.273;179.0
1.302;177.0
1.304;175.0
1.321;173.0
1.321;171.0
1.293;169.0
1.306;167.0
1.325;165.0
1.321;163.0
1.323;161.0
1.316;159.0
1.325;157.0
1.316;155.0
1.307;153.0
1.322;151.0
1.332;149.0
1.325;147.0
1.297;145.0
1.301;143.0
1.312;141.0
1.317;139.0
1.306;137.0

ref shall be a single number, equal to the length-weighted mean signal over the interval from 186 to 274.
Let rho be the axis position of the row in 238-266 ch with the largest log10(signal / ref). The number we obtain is 255.0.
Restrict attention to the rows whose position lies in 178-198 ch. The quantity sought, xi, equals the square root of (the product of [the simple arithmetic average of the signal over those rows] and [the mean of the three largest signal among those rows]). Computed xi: 1.16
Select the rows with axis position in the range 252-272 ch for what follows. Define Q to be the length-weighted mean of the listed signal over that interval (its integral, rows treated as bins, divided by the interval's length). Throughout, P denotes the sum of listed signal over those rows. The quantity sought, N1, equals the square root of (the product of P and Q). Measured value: 4.26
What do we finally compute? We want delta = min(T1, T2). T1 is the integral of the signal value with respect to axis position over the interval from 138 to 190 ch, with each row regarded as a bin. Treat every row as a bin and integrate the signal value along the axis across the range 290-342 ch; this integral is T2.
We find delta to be 67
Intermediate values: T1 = 67.0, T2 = 70.4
